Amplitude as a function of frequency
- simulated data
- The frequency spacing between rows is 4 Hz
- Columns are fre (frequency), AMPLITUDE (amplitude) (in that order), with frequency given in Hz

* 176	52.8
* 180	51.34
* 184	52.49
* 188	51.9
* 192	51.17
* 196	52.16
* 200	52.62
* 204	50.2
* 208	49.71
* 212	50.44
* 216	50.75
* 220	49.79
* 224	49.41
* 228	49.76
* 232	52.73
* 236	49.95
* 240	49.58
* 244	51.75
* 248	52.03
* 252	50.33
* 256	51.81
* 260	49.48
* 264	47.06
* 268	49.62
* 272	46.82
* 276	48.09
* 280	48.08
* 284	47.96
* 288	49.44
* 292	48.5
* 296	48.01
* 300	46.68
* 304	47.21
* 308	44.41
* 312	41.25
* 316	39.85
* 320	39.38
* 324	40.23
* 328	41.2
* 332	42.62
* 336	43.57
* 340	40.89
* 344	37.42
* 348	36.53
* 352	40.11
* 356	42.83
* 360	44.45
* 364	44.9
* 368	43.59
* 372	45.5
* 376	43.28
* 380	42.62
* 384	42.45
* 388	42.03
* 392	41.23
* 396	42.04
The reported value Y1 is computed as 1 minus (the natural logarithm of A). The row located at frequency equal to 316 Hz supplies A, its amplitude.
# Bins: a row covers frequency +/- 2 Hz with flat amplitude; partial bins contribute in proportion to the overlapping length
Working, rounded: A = 39.85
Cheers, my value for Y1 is -2.69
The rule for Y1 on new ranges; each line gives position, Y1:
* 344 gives -2.62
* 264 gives -2.85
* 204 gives -2.92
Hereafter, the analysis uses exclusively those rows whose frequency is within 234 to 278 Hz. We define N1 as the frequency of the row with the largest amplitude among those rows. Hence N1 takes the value 248 Hz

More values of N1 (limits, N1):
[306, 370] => 364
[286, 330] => 288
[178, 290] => 232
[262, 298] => 268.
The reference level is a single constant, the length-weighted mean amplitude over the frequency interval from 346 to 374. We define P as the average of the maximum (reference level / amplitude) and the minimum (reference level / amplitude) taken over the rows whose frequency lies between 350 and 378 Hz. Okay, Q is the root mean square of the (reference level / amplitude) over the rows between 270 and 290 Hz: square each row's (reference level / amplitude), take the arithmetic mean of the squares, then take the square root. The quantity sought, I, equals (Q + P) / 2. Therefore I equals 0.94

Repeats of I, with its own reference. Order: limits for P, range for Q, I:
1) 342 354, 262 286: 1.00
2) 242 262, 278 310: 0.87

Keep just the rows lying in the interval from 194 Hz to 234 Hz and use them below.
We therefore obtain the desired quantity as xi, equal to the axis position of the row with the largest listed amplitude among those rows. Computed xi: 232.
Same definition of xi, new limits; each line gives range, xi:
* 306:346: 308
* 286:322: 288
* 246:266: 248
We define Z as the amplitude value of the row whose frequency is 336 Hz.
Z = 43.57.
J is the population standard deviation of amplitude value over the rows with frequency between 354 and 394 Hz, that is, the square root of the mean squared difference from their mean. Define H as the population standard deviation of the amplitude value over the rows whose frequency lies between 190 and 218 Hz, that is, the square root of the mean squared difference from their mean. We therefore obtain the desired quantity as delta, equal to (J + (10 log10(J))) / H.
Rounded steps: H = 1.0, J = 1.3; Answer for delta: 2.4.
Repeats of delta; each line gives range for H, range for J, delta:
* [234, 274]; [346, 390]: 3.6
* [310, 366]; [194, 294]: 1.5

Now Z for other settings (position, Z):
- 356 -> 42.83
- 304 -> 47.21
